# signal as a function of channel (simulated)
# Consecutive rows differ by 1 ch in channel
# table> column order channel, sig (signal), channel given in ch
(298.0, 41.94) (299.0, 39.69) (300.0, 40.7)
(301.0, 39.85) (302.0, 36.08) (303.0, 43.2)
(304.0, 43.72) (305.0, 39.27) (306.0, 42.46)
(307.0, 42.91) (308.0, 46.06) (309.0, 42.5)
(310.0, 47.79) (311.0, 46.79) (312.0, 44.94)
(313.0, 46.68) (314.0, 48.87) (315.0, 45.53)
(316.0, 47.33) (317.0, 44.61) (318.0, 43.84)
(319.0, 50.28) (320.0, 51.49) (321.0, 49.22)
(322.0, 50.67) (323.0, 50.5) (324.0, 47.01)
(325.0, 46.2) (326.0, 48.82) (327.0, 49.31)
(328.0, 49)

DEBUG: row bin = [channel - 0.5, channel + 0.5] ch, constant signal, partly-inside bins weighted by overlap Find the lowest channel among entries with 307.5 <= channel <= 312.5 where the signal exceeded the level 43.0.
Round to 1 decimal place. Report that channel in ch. 308.0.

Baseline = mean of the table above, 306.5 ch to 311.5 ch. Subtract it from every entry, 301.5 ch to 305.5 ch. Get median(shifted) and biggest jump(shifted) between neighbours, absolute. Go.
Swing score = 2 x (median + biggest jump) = 6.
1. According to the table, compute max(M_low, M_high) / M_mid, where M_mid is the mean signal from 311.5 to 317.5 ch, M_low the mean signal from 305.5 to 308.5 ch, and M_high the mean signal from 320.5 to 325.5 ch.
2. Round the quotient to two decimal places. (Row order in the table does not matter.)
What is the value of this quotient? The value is 1.05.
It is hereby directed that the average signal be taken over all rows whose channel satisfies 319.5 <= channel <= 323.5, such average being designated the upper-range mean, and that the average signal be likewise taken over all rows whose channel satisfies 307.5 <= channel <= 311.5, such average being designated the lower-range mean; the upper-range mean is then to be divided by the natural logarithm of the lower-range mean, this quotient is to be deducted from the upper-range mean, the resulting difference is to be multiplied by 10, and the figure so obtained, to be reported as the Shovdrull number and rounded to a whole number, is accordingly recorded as 373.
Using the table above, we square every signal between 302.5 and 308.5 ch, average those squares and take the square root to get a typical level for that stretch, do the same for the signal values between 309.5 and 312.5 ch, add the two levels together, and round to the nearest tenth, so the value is 89.5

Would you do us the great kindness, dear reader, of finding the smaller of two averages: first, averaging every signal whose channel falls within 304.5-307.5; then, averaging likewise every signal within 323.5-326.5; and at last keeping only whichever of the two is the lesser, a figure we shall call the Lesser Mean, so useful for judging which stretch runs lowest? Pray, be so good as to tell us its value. 41.5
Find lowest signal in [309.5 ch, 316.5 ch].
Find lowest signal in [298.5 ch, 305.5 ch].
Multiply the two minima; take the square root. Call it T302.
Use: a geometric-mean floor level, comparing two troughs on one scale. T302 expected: 40.3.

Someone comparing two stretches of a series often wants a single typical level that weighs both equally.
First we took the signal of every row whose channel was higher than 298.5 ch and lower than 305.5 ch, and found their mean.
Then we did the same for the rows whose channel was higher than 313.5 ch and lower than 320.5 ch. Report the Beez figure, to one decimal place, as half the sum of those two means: 43.9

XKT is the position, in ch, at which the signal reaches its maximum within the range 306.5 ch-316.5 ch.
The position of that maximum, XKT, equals 314.0 ch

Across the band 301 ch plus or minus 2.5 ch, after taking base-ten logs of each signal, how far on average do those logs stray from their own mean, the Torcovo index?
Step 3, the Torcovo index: 0.0179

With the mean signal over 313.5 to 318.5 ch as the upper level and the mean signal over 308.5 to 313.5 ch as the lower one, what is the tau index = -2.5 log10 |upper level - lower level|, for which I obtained 1.3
